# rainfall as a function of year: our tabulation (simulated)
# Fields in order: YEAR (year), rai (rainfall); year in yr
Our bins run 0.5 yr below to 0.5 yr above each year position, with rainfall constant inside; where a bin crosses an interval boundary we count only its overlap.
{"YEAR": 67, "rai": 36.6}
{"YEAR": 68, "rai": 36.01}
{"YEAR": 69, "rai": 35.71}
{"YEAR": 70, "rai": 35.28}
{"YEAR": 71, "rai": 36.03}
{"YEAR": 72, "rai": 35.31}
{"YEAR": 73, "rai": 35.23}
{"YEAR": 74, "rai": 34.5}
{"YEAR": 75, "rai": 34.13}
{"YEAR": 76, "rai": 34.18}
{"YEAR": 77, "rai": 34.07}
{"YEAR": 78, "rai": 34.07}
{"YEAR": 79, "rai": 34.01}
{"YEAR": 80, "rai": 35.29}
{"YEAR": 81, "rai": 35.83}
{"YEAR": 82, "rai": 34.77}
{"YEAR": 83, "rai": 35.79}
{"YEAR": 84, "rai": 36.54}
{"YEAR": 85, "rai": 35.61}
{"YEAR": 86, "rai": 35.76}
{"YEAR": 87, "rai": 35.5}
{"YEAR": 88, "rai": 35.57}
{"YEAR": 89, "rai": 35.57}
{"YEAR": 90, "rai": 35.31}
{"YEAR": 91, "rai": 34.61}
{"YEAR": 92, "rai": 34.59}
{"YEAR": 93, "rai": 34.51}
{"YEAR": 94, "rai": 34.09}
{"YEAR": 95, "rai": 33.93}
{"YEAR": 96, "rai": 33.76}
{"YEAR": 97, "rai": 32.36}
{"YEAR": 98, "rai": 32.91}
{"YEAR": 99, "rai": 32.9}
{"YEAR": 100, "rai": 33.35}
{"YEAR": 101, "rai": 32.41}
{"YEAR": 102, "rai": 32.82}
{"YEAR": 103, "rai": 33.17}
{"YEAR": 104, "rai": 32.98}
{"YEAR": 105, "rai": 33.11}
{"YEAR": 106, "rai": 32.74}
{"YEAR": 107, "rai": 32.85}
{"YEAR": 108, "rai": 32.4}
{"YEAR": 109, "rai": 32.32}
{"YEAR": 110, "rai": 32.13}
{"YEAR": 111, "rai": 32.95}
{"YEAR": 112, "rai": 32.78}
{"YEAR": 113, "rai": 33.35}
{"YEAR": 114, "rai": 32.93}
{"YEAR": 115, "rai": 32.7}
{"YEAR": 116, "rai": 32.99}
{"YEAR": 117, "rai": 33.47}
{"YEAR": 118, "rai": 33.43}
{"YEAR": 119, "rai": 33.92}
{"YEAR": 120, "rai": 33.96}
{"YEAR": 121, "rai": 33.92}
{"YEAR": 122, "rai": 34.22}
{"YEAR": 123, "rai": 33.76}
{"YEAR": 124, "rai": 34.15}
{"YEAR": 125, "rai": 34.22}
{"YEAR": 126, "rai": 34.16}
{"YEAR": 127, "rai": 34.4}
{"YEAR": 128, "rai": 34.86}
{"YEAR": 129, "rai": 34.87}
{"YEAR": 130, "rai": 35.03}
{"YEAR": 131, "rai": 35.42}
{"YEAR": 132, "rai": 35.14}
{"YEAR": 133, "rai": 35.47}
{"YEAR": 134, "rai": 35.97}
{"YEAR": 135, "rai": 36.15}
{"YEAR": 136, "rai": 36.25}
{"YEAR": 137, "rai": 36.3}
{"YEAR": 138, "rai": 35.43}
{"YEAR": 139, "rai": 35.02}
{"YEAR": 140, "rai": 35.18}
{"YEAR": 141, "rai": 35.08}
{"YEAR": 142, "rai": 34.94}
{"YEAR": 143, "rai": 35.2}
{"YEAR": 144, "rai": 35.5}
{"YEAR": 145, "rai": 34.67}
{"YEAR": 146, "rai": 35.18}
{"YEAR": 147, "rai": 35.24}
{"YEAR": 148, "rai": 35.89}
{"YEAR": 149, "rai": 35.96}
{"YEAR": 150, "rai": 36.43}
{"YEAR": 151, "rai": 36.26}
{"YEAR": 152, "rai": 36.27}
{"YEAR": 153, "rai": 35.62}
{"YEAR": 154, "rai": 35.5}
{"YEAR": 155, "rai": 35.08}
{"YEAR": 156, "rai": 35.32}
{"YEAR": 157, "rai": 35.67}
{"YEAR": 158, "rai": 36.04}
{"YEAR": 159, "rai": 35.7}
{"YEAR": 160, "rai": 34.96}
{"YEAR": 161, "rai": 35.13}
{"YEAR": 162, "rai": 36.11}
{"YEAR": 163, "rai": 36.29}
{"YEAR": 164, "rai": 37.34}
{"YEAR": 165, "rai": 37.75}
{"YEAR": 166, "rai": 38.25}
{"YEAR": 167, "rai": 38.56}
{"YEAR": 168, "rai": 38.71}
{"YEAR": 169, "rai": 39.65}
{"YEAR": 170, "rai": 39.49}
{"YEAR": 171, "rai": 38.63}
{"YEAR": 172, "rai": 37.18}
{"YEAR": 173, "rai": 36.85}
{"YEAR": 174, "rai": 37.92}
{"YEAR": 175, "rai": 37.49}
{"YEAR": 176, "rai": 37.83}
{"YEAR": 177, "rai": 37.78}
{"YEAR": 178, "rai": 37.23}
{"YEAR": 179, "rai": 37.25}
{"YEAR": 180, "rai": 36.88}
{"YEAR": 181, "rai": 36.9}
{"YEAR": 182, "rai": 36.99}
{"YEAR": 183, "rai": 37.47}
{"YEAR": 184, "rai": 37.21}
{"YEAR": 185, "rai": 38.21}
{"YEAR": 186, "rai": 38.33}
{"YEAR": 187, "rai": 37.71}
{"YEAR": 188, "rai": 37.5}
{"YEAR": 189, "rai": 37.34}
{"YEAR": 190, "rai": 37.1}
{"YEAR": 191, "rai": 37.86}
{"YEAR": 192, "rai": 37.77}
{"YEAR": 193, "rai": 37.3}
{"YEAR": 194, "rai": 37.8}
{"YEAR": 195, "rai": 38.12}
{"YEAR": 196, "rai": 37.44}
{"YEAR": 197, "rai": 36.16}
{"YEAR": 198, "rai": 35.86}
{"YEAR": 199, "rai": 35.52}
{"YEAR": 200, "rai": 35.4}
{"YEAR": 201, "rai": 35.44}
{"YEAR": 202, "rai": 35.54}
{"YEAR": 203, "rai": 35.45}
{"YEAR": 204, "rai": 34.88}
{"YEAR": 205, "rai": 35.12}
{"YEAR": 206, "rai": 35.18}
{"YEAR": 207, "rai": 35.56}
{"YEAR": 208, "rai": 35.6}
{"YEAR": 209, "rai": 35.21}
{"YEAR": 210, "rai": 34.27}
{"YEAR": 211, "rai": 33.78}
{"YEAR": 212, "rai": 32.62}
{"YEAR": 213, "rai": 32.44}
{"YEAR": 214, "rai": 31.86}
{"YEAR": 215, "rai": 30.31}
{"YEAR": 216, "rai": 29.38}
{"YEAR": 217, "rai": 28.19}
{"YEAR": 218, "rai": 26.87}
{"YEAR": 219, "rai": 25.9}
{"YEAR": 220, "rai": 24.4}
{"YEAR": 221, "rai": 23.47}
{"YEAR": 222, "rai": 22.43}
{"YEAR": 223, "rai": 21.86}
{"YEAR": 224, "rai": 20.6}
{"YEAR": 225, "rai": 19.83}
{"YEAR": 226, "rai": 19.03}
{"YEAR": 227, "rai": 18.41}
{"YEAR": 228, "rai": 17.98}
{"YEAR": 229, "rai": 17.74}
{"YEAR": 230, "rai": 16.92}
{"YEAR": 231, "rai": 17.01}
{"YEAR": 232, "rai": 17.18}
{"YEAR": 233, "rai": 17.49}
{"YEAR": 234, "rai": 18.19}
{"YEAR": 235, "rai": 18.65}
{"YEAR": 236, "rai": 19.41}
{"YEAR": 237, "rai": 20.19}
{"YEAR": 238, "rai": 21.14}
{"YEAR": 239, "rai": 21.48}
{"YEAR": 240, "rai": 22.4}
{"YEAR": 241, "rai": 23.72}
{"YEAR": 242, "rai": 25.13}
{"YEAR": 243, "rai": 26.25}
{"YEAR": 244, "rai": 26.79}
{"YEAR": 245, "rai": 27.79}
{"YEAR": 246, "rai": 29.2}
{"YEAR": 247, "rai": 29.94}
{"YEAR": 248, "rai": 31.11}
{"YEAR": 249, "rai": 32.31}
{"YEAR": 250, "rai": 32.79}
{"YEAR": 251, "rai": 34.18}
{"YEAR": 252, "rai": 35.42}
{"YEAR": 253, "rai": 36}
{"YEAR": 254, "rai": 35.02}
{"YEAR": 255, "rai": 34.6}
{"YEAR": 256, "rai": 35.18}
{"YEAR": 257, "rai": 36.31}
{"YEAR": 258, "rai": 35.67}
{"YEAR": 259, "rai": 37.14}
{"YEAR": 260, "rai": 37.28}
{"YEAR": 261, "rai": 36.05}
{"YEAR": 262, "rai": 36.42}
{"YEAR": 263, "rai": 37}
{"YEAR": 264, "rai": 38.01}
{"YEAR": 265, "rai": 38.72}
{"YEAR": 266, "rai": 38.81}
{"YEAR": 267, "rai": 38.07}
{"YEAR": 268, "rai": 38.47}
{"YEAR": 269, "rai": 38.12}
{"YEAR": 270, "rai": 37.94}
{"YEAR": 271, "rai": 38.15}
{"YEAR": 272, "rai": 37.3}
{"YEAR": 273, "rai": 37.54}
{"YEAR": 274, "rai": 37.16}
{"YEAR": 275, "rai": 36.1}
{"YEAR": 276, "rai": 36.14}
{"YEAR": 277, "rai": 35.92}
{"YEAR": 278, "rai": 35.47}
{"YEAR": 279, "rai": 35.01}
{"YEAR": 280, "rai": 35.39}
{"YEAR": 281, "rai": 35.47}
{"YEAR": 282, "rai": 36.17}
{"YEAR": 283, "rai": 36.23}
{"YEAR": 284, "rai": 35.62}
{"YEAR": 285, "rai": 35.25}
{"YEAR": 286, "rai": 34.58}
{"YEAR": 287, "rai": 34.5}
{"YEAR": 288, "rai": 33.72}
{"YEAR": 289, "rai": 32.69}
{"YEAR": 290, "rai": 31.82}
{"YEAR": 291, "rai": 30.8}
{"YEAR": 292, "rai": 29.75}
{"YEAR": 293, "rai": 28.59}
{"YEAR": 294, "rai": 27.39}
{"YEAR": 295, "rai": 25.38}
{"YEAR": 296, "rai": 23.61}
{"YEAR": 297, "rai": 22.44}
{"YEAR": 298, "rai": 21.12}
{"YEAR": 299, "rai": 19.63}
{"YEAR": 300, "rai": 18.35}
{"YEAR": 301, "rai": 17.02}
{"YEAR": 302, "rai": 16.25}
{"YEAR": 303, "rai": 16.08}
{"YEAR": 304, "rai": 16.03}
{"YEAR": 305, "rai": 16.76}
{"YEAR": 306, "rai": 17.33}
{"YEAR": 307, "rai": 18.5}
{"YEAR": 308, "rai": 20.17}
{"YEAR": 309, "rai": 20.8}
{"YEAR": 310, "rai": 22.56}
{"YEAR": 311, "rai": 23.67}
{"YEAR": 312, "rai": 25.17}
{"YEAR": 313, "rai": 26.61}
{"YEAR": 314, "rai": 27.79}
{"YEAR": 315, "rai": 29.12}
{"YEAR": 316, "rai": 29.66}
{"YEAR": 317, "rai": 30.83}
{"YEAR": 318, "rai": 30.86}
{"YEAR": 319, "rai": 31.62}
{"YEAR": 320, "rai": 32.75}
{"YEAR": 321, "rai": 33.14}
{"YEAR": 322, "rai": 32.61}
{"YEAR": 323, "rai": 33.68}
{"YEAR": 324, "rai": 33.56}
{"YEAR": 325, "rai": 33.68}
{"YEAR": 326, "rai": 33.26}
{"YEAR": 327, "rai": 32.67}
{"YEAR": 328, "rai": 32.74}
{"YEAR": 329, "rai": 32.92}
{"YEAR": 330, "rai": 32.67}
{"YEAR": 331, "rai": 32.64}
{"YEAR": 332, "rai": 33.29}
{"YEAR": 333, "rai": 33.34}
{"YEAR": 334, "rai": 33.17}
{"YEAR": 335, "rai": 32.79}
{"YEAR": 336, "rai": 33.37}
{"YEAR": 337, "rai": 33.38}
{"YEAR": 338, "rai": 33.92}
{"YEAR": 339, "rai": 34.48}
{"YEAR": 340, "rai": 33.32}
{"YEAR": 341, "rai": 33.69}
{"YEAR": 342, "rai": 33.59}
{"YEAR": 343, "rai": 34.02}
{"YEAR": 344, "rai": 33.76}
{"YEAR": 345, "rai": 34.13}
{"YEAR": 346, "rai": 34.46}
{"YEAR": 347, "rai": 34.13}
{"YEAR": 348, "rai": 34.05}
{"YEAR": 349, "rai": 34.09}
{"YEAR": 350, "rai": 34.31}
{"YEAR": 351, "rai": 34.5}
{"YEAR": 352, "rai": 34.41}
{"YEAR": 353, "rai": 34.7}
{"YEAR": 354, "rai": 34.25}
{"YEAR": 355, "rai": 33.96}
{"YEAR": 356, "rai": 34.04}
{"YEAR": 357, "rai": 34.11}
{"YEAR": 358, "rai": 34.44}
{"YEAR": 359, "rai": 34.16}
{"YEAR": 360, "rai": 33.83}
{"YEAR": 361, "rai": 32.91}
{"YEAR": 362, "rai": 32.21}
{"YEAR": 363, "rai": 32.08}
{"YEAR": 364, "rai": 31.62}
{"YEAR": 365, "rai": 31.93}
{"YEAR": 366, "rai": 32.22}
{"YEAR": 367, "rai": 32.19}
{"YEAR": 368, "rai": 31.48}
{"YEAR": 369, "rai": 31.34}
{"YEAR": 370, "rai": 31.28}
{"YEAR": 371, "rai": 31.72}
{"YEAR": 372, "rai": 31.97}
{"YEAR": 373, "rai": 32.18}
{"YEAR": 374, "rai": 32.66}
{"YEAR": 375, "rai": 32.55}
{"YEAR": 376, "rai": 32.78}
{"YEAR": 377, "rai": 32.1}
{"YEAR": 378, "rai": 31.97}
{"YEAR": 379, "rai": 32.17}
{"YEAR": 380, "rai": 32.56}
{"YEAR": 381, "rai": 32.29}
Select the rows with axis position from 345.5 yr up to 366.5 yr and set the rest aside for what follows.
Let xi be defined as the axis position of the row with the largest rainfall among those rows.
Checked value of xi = 353 yr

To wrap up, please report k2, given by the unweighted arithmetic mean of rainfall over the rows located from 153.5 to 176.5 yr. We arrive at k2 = 37.0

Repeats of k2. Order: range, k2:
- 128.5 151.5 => 35.5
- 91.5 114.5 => 33.1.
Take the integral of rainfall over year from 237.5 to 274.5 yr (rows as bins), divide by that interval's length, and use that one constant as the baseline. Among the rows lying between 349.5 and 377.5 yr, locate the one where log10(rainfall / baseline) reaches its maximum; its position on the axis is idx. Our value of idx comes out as 353 yr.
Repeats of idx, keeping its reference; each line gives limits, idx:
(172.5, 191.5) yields 186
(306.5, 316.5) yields 316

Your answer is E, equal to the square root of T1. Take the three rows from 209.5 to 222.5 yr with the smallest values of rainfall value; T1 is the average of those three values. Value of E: 4.84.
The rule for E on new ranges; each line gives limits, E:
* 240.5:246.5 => 5.00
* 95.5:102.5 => 5.70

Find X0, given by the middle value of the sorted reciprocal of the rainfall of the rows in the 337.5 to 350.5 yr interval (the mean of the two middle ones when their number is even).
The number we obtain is 0.0294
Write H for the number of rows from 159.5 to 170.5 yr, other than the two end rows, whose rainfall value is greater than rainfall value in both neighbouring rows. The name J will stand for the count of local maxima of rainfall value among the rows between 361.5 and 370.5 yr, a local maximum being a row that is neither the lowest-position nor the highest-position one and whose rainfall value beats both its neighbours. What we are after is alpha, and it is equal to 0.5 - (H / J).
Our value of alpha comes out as -0.50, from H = 1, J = 1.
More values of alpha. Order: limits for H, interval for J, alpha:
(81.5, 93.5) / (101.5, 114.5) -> 0.10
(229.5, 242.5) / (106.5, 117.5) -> 0.50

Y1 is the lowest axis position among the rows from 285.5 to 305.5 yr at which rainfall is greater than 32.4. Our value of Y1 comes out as 286 yr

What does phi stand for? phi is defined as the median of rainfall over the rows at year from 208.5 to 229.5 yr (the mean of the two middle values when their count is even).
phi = 25.9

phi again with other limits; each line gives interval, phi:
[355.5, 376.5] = 32.2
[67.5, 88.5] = 35.3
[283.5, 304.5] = 27.4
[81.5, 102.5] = 34.6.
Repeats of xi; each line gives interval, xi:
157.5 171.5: 169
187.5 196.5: 195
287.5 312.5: 288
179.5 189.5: 186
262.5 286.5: 266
